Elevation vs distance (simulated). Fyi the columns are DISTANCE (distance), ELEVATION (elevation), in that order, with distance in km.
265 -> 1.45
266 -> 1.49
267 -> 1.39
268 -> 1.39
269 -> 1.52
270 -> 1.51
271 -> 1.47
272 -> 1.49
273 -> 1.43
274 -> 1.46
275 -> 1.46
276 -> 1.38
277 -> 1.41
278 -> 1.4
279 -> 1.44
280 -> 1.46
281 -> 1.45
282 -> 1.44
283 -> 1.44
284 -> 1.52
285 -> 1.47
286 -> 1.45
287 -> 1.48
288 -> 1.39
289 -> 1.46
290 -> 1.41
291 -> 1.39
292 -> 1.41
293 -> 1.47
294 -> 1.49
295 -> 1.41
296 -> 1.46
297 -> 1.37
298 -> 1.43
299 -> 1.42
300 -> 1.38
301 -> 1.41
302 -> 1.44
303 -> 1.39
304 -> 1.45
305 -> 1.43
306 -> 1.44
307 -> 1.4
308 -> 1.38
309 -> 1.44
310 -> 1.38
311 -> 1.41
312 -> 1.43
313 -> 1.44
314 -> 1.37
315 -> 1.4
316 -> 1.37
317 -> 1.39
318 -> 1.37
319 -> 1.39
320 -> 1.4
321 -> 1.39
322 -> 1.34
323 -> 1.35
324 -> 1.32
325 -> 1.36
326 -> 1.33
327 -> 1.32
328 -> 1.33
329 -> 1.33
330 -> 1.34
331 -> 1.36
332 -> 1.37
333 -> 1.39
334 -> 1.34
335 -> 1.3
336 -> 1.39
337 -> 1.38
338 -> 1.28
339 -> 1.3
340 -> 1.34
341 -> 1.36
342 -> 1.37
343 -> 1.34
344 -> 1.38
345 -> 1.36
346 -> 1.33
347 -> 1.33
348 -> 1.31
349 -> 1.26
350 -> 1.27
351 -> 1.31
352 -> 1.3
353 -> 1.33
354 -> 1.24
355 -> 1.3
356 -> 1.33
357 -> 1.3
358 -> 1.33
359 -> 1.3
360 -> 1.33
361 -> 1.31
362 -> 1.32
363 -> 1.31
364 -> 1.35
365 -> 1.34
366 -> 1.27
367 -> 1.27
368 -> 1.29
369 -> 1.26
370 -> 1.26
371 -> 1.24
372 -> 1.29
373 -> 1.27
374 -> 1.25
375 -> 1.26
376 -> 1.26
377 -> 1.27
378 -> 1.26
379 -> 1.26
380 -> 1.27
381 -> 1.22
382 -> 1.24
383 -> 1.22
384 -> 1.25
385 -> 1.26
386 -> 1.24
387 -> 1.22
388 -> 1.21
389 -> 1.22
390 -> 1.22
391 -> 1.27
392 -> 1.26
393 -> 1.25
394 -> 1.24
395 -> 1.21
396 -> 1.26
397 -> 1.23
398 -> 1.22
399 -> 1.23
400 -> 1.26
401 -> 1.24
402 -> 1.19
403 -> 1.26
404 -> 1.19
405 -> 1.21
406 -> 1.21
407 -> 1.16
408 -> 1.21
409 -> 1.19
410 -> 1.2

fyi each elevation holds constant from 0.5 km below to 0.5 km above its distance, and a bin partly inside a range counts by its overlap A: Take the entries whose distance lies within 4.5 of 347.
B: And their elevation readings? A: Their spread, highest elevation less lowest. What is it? 0.120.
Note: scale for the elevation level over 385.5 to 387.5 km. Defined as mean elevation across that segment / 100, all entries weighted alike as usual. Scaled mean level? 0.0123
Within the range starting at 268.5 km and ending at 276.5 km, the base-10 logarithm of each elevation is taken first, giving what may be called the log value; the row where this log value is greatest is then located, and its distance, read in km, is 269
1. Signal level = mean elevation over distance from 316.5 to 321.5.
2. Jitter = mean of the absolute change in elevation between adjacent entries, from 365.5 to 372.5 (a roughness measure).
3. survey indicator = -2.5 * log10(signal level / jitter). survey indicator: -4.60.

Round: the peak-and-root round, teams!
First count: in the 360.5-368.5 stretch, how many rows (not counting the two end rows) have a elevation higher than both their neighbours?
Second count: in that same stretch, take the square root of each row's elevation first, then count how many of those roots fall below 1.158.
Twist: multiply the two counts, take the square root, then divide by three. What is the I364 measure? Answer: 1.2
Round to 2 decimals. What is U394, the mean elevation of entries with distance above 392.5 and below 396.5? 1.24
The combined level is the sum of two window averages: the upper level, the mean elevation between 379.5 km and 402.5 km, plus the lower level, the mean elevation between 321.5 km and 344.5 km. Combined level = 2.58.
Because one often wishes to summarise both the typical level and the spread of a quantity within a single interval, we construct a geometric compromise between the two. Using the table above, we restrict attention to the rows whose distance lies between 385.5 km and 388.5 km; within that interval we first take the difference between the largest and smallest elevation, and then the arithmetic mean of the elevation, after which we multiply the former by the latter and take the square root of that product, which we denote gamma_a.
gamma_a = 0.19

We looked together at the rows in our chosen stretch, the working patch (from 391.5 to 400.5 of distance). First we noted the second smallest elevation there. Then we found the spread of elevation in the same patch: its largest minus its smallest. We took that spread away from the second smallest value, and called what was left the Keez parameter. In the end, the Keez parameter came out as 1.17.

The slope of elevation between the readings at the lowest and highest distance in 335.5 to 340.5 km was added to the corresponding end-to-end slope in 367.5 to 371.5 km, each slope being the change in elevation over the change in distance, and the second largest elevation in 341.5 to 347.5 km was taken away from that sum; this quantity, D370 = -1.40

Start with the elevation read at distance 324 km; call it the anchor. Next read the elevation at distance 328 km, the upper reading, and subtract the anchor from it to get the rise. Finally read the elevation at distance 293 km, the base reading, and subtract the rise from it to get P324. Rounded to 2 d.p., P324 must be 1.46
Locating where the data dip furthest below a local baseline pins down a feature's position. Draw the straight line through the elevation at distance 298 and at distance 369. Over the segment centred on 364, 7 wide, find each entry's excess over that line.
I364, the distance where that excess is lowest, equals 366 km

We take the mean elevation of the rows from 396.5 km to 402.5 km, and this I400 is 1.23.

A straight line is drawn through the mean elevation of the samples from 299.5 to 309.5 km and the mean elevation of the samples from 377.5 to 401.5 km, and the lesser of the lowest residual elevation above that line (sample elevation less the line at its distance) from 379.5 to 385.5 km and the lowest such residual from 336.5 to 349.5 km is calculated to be -0.07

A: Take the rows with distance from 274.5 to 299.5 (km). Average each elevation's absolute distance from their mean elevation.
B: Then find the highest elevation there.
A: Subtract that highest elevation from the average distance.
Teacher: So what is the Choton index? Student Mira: -1.49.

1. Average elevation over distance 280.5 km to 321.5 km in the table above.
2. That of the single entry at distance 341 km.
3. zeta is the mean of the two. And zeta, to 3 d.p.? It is 1.390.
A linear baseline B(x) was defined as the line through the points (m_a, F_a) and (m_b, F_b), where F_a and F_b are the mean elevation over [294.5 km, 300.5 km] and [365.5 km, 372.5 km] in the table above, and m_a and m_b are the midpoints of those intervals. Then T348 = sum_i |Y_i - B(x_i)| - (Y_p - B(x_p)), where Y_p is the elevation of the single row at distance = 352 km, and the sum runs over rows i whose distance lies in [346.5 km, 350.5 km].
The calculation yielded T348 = 0.11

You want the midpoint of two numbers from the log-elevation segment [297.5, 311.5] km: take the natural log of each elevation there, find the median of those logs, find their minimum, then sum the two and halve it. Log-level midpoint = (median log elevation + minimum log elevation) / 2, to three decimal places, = 0.335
